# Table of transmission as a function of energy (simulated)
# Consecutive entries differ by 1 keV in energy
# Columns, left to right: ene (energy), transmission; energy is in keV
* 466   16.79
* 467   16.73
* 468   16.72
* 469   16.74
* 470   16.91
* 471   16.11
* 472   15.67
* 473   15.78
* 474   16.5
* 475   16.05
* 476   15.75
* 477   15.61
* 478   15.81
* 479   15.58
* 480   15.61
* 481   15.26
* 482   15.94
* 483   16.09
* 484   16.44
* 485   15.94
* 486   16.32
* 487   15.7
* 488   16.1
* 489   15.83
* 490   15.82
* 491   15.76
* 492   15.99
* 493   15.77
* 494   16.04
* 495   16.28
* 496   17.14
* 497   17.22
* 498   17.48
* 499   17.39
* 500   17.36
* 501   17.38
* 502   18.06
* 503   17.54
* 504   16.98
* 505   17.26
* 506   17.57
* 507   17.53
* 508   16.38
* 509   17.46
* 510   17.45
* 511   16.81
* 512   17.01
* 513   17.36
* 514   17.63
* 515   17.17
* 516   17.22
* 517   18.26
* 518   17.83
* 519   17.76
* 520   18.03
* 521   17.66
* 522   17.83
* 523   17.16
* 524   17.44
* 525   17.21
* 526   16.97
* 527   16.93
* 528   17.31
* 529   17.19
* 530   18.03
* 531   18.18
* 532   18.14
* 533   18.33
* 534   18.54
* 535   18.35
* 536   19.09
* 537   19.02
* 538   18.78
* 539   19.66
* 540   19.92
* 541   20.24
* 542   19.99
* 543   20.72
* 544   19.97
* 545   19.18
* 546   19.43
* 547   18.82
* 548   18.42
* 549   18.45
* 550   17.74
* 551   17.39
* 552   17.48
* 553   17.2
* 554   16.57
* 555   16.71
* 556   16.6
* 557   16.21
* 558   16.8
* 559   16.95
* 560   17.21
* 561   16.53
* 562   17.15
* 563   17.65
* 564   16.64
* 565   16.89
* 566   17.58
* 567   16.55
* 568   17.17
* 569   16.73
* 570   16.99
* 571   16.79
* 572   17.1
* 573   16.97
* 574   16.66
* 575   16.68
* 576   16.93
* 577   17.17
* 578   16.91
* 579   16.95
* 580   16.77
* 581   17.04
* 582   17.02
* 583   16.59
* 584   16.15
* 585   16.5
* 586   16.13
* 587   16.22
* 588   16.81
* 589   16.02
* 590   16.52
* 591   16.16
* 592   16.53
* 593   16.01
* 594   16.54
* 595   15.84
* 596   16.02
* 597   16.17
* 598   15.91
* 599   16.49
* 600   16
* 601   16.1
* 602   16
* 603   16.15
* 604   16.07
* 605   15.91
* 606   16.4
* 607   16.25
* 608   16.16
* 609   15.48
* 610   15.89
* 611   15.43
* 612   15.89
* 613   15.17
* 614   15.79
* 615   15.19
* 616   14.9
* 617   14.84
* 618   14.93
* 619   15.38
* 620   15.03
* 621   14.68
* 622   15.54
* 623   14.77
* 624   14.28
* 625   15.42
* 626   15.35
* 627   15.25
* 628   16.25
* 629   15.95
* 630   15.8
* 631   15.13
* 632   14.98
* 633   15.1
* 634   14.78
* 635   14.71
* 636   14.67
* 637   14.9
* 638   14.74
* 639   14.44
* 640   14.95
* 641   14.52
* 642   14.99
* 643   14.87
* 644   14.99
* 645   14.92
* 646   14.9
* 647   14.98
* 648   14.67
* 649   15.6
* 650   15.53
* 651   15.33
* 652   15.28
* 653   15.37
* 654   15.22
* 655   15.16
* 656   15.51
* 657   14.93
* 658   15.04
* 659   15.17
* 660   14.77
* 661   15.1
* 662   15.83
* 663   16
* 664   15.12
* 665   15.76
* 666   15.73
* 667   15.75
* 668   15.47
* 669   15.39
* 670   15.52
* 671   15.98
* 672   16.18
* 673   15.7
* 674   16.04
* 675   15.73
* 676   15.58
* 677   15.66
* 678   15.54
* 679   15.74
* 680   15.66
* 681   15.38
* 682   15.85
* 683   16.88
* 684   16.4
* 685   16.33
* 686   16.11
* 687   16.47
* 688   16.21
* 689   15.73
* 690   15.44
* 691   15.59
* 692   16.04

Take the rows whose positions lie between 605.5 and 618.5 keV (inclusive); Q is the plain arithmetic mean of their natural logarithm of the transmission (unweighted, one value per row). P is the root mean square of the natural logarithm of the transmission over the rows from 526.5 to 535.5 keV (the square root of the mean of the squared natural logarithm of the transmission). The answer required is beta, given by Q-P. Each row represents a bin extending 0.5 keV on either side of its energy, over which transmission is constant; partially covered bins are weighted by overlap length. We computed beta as -0.14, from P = 2.88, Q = 2.74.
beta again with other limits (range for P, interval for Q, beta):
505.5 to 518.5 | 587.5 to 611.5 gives -0.07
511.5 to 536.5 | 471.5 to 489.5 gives -0.11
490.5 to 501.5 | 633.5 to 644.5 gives -0.12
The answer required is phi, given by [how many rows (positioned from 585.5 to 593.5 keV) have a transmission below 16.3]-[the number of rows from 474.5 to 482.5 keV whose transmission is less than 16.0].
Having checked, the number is -2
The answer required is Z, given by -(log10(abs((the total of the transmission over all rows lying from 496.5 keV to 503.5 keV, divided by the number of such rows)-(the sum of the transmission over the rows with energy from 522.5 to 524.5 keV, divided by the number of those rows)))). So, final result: 0.7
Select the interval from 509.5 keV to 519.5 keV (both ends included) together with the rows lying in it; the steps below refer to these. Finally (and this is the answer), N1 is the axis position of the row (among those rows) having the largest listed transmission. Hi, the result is 517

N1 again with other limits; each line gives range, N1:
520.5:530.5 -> 530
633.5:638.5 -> 637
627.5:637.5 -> 628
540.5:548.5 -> 543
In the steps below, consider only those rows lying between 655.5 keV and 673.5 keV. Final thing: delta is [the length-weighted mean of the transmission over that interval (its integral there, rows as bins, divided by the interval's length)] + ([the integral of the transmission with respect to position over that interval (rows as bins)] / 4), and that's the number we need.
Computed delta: 85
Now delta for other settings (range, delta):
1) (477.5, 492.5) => 75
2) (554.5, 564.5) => 59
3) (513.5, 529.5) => 87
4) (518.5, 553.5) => 179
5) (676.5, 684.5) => 48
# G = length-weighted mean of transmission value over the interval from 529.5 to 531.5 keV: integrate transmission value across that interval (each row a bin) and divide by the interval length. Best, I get 18.1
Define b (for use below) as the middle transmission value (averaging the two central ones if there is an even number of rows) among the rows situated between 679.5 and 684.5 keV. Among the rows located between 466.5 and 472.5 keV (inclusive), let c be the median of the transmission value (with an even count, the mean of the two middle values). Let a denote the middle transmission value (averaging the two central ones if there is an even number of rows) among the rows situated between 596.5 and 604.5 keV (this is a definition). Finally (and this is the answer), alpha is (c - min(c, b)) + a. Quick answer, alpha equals 17.0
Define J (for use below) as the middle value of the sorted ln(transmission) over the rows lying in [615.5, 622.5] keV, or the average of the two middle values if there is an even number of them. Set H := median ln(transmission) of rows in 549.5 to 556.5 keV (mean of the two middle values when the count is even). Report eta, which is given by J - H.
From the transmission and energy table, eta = -0.14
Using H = 2.84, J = 2.70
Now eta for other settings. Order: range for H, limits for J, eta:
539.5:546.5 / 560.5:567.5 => -0.17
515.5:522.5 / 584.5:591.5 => -0.09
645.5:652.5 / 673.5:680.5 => 0.02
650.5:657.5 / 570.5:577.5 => 0.10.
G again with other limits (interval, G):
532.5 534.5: 18.4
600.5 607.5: 16.1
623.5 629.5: 15.4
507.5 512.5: 17.0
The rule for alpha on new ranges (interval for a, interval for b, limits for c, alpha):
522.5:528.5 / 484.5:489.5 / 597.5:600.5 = 17.2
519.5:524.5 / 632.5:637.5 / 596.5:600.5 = 19.0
